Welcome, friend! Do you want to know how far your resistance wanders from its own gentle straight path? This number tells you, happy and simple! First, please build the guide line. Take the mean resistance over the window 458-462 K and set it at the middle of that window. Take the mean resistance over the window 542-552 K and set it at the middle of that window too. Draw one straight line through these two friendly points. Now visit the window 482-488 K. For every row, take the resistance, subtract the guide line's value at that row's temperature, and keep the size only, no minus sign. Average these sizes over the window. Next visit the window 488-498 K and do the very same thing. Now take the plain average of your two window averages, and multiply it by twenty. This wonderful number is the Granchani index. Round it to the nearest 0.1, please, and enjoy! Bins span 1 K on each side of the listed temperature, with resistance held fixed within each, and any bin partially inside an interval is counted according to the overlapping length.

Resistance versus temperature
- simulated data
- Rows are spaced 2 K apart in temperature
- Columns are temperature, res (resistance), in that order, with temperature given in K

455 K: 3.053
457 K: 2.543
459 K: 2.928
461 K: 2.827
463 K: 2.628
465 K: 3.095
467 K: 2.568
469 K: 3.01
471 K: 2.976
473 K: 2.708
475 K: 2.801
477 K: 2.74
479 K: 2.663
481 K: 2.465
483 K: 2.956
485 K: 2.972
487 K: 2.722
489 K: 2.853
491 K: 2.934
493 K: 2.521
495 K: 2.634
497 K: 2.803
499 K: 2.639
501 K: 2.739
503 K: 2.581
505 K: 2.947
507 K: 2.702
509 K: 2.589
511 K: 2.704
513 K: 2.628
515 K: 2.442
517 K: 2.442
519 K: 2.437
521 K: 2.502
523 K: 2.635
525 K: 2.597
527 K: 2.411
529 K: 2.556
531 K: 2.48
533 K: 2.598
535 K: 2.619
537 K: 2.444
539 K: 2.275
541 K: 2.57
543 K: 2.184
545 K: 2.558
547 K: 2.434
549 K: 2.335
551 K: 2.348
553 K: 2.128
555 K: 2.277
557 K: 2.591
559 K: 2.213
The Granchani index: 3.0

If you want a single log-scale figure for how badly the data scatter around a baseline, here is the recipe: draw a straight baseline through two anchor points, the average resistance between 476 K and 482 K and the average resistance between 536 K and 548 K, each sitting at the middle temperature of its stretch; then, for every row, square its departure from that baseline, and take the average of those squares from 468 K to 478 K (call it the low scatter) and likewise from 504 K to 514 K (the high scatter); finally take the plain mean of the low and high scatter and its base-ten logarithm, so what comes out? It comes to -1.28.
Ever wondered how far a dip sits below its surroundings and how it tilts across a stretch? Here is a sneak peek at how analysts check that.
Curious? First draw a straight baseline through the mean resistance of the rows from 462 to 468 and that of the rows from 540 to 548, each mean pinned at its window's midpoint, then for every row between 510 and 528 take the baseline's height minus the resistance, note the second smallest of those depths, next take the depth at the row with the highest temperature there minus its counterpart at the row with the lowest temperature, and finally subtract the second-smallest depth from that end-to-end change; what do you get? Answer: 0.338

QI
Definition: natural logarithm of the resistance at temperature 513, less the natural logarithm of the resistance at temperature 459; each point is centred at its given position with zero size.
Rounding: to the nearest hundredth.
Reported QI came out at -0.11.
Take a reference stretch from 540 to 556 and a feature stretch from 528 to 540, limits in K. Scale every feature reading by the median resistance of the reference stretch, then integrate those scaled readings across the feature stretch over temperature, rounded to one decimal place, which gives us 12.8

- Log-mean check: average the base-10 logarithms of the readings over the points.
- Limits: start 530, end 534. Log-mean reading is 0.40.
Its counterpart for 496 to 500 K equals 0.43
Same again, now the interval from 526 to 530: 0.39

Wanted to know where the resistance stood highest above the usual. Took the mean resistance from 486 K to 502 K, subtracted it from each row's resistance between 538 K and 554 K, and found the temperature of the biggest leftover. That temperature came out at 541 K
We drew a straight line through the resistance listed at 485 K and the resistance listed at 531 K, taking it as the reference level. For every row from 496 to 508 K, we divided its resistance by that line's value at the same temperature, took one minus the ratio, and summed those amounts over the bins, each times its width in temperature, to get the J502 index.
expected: 0.23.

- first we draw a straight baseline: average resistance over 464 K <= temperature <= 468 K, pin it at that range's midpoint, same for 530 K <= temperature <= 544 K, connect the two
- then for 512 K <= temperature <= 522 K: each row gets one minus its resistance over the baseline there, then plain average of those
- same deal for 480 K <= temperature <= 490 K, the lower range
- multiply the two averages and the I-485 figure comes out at -0.0006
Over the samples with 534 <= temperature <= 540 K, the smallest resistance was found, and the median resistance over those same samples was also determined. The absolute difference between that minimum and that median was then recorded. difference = 0.17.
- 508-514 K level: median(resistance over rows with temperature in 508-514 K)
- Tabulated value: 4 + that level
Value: 6.63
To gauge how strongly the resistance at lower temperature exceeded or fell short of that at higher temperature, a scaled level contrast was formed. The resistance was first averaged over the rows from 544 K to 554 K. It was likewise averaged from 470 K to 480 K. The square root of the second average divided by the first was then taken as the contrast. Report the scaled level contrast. 1.08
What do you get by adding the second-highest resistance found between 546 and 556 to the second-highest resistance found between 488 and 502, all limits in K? 5.2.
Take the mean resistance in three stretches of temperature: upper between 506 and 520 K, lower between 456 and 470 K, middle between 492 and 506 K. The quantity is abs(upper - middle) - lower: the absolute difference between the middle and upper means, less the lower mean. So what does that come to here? -2.67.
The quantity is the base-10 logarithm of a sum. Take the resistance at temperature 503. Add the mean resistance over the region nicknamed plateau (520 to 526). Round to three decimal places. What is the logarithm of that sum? 0.713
